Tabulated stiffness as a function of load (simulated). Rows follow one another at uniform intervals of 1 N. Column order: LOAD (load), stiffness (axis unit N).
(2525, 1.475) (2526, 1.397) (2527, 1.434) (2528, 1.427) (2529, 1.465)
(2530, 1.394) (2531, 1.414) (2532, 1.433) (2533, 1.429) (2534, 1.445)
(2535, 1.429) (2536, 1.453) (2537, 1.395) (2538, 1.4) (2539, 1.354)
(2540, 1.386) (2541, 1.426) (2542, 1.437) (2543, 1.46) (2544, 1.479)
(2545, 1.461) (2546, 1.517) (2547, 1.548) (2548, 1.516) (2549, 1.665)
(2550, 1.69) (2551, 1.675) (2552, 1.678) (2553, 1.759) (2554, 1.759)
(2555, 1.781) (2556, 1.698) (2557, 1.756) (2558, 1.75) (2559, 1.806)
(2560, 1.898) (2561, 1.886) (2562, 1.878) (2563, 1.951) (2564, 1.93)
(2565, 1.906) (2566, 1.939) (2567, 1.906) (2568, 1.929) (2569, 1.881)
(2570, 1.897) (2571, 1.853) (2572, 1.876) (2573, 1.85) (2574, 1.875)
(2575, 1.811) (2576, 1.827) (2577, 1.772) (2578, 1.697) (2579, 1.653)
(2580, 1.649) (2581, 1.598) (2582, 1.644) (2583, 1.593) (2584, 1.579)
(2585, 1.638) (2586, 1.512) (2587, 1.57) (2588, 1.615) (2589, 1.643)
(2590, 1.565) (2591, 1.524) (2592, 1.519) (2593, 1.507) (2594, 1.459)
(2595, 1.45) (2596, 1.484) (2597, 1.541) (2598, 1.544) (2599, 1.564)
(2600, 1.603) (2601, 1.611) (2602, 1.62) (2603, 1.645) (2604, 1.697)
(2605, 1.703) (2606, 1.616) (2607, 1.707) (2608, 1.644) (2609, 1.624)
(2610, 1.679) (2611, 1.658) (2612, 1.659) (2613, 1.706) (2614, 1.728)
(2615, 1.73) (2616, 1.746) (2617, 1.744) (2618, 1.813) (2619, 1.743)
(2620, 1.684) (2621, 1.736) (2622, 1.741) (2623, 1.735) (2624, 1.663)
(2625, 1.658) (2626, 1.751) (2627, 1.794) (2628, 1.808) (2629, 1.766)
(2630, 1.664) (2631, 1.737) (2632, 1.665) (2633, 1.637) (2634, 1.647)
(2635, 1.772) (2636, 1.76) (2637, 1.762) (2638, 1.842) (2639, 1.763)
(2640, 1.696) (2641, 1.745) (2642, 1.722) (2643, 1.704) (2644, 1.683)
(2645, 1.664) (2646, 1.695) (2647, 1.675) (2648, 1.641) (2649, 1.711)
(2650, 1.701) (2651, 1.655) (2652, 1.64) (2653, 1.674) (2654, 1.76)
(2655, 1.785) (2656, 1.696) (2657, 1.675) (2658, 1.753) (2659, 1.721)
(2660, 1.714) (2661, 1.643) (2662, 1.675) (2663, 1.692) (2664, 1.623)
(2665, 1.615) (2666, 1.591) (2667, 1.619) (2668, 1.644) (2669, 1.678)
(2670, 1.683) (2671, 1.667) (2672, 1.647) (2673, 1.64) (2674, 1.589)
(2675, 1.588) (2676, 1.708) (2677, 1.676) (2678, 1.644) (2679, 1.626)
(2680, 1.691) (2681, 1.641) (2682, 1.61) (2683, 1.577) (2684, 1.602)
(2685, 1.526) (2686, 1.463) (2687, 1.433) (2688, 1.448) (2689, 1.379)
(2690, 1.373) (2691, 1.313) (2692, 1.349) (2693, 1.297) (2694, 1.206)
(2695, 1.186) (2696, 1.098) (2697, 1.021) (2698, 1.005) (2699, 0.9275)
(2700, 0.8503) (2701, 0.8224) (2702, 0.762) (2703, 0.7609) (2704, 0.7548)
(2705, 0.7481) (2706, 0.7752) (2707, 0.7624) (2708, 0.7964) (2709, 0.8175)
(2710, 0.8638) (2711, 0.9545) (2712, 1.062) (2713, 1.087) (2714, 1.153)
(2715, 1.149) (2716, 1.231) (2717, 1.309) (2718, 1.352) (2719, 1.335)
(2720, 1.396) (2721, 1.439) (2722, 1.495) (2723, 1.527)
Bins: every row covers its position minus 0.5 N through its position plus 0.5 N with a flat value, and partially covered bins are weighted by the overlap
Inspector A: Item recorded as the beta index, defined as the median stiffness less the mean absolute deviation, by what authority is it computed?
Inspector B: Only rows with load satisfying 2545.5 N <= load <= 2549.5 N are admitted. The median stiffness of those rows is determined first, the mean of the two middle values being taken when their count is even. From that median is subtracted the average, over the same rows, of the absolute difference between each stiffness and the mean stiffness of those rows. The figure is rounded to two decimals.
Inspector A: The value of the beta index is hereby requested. 1.48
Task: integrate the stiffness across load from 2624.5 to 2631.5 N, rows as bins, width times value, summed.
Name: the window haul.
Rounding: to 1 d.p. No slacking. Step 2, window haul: 12.2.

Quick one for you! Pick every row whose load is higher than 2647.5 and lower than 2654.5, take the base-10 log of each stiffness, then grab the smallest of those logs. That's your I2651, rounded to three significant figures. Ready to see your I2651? 0.215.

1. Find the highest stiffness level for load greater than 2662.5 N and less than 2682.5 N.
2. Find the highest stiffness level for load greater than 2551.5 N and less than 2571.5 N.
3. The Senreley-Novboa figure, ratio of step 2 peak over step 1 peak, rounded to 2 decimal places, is 1.14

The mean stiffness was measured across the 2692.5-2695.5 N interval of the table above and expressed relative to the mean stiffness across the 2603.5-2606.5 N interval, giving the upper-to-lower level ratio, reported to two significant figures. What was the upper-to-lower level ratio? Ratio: 0.74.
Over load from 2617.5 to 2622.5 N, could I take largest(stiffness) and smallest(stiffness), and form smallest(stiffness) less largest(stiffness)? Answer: -0.13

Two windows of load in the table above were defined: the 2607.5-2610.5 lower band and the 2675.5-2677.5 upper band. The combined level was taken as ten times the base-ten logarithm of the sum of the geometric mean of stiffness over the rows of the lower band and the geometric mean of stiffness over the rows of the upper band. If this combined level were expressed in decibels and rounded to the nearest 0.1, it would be 5.2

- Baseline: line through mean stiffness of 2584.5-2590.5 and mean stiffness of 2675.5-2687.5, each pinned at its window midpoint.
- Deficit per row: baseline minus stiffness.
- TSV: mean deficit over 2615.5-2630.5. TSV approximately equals -0.142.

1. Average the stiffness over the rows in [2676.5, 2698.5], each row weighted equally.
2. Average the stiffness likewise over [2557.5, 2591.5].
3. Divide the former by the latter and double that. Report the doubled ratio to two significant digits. 1.6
